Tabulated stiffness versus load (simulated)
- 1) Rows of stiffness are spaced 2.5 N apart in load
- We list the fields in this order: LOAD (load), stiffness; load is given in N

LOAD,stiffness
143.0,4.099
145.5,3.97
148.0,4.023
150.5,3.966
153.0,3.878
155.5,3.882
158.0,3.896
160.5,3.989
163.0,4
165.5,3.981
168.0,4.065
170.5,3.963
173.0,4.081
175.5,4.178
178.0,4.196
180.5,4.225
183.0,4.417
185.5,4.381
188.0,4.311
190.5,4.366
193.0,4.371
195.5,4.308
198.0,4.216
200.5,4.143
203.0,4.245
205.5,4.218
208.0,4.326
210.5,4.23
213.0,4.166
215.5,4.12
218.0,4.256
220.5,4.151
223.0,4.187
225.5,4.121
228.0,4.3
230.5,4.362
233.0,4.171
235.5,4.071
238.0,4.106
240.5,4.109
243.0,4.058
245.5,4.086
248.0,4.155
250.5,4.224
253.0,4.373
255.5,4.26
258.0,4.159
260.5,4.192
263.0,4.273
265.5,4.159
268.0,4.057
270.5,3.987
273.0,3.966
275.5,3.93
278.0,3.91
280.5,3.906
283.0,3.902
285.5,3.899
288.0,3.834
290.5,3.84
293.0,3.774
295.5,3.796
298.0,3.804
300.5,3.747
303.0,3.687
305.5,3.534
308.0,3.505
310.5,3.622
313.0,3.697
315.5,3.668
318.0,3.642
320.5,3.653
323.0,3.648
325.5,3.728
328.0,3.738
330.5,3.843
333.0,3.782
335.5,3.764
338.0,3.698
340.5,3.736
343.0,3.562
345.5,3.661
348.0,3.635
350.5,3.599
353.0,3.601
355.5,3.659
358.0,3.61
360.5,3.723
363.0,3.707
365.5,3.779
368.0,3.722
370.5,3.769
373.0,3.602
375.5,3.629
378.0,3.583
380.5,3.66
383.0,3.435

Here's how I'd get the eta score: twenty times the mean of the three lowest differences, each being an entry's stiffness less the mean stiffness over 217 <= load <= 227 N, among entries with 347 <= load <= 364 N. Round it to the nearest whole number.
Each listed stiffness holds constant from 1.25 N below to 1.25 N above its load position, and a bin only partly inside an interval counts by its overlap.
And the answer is -12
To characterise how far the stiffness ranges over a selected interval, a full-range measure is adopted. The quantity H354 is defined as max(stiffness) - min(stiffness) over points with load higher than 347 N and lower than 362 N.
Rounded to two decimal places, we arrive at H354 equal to 0.12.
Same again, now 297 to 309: 0.30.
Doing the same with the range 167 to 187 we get 0.45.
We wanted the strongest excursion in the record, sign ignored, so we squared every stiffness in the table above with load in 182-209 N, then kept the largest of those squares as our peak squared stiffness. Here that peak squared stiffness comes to 19.5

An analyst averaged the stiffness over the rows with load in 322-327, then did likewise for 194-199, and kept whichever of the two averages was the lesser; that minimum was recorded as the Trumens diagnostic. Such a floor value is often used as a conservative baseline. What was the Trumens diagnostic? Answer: 3.69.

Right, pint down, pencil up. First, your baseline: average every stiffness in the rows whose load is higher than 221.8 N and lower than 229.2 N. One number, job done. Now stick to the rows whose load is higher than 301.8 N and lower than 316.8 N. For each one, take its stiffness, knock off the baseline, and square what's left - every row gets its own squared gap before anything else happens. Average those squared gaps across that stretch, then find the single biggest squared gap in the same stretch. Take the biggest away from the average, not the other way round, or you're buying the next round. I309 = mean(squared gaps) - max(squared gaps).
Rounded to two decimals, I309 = -0.14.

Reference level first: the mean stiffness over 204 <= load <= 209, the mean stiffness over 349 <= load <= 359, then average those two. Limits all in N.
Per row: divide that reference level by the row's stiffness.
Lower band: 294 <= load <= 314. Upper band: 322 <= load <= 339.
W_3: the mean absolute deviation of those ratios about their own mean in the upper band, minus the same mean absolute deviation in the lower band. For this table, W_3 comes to -0.014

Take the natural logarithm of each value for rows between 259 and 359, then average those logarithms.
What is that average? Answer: 1.329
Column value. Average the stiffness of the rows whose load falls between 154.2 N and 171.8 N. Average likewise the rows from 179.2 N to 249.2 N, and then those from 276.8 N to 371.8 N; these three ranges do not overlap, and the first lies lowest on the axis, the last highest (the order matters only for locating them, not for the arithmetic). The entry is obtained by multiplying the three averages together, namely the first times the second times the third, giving 62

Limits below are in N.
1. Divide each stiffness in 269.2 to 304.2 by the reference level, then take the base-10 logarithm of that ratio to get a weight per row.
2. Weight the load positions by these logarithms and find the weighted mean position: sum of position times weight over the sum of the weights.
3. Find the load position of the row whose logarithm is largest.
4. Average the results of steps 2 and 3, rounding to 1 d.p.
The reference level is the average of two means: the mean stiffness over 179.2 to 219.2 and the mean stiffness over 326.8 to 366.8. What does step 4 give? 281.9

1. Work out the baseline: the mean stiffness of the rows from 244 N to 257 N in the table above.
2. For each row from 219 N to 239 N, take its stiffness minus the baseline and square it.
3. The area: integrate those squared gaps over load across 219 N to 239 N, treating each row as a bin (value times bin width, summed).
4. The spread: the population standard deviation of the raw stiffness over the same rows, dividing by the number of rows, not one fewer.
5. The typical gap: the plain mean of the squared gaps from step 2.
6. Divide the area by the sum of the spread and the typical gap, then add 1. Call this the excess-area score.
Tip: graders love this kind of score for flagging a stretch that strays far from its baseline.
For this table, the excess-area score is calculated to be 2.9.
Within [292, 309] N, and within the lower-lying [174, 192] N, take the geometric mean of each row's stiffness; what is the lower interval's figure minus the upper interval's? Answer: 0.60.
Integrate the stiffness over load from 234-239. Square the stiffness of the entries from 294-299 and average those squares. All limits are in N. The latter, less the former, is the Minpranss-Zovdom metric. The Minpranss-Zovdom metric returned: -6.0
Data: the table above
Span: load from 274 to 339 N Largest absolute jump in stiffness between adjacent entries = 0.153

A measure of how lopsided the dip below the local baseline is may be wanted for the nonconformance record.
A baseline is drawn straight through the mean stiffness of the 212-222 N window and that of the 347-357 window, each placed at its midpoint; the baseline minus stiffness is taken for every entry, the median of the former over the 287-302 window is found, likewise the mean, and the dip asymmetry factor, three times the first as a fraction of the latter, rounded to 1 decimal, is 2.7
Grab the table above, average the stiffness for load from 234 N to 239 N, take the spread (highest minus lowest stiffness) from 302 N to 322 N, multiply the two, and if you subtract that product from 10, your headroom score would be 9.2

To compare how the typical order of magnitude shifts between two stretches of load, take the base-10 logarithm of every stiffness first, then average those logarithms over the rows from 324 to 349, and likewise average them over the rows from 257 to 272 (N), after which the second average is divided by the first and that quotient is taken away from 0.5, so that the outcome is -0.58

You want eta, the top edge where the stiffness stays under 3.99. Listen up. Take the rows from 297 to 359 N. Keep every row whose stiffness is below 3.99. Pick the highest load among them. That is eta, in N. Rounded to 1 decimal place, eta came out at 358.0 N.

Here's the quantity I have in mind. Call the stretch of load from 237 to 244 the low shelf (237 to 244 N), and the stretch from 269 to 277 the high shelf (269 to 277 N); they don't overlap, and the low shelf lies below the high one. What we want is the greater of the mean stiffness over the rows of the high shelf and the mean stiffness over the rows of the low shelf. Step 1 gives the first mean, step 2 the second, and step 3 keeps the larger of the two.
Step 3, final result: 4.09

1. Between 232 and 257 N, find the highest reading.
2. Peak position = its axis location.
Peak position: 253.0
